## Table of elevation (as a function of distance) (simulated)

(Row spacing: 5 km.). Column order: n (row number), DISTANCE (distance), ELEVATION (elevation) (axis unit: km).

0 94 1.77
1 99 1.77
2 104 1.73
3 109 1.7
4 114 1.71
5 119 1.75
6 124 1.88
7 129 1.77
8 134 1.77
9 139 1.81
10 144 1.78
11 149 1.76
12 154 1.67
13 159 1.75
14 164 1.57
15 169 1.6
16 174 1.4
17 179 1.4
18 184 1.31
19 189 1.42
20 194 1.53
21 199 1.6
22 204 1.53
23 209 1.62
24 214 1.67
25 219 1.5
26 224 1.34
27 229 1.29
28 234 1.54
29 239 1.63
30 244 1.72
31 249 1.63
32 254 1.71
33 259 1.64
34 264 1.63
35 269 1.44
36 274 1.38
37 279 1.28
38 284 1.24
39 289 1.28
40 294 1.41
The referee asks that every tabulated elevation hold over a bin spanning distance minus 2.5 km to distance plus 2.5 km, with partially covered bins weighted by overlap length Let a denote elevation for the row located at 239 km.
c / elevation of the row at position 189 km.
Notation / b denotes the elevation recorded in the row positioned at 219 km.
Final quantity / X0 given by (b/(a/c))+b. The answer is 2.8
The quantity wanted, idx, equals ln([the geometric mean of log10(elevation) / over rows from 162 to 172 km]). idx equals -1.6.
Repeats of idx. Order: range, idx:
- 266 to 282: -2.0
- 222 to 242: -1.9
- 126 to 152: -1.4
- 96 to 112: -1.4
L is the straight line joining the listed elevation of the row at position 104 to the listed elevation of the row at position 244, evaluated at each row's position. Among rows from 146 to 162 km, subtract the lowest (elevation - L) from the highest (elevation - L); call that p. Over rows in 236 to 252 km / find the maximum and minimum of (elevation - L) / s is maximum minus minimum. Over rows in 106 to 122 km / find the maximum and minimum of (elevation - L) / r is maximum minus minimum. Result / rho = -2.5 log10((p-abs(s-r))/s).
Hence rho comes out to 0.6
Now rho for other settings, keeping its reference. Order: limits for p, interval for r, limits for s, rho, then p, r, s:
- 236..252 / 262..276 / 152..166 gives 2.3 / 0.09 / 0.249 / 0.180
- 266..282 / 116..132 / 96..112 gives -0.4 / 0.16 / 0.130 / 0.069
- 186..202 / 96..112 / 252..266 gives -0.8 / 0.18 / 0.069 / 0.079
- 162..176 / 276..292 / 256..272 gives 1.7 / 0.20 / 0.040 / 0.199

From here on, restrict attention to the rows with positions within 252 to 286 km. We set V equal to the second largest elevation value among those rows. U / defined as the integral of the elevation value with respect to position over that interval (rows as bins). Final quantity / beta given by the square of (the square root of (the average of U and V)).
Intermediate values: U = 50.1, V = 1.64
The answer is 25.9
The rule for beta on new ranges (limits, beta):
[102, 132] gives 27.2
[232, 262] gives 25.6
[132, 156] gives 22.0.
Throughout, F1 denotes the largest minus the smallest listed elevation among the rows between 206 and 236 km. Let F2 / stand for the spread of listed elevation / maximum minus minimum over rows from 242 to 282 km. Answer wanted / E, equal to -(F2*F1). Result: -0.167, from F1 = 0.38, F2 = 0.44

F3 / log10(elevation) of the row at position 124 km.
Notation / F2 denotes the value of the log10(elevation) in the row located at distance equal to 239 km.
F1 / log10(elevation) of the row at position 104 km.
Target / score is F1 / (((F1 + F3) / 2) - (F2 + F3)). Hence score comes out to -1.0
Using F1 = 0.24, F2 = 0.21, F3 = 0.27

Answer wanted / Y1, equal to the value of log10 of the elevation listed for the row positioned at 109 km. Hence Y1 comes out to 0.23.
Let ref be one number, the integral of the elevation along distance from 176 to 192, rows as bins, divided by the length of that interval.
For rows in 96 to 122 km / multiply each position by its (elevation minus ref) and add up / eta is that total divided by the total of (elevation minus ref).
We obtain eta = 108.8 km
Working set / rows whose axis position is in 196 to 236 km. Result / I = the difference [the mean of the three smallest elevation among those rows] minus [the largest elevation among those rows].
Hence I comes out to -0.3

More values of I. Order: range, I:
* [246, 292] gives -0.4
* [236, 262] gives -0.1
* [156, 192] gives -0.4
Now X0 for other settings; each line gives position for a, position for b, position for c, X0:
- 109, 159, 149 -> 3.6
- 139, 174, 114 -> 2.7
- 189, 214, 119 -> 3.7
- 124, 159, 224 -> 3.0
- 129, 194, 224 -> 2.7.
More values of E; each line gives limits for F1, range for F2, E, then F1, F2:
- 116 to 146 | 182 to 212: -0.040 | 0.13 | 0.31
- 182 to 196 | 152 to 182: -0.077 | 0.22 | 0.35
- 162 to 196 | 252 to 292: -0.136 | 0.29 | 0.47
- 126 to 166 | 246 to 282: -0.103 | 0.24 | 0.43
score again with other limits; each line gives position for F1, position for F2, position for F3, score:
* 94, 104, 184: -1.4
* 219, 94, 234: -0.7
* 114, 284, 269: -4.2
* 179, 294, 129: -0.7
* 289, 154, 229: -0.5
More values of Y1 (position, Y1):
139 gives 0.26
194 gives 0.18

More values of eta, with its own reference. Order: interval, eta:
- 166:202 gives 186.4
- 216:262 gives 247.1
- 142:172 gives 154.6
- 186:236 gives 207.5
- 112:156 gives 133.6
